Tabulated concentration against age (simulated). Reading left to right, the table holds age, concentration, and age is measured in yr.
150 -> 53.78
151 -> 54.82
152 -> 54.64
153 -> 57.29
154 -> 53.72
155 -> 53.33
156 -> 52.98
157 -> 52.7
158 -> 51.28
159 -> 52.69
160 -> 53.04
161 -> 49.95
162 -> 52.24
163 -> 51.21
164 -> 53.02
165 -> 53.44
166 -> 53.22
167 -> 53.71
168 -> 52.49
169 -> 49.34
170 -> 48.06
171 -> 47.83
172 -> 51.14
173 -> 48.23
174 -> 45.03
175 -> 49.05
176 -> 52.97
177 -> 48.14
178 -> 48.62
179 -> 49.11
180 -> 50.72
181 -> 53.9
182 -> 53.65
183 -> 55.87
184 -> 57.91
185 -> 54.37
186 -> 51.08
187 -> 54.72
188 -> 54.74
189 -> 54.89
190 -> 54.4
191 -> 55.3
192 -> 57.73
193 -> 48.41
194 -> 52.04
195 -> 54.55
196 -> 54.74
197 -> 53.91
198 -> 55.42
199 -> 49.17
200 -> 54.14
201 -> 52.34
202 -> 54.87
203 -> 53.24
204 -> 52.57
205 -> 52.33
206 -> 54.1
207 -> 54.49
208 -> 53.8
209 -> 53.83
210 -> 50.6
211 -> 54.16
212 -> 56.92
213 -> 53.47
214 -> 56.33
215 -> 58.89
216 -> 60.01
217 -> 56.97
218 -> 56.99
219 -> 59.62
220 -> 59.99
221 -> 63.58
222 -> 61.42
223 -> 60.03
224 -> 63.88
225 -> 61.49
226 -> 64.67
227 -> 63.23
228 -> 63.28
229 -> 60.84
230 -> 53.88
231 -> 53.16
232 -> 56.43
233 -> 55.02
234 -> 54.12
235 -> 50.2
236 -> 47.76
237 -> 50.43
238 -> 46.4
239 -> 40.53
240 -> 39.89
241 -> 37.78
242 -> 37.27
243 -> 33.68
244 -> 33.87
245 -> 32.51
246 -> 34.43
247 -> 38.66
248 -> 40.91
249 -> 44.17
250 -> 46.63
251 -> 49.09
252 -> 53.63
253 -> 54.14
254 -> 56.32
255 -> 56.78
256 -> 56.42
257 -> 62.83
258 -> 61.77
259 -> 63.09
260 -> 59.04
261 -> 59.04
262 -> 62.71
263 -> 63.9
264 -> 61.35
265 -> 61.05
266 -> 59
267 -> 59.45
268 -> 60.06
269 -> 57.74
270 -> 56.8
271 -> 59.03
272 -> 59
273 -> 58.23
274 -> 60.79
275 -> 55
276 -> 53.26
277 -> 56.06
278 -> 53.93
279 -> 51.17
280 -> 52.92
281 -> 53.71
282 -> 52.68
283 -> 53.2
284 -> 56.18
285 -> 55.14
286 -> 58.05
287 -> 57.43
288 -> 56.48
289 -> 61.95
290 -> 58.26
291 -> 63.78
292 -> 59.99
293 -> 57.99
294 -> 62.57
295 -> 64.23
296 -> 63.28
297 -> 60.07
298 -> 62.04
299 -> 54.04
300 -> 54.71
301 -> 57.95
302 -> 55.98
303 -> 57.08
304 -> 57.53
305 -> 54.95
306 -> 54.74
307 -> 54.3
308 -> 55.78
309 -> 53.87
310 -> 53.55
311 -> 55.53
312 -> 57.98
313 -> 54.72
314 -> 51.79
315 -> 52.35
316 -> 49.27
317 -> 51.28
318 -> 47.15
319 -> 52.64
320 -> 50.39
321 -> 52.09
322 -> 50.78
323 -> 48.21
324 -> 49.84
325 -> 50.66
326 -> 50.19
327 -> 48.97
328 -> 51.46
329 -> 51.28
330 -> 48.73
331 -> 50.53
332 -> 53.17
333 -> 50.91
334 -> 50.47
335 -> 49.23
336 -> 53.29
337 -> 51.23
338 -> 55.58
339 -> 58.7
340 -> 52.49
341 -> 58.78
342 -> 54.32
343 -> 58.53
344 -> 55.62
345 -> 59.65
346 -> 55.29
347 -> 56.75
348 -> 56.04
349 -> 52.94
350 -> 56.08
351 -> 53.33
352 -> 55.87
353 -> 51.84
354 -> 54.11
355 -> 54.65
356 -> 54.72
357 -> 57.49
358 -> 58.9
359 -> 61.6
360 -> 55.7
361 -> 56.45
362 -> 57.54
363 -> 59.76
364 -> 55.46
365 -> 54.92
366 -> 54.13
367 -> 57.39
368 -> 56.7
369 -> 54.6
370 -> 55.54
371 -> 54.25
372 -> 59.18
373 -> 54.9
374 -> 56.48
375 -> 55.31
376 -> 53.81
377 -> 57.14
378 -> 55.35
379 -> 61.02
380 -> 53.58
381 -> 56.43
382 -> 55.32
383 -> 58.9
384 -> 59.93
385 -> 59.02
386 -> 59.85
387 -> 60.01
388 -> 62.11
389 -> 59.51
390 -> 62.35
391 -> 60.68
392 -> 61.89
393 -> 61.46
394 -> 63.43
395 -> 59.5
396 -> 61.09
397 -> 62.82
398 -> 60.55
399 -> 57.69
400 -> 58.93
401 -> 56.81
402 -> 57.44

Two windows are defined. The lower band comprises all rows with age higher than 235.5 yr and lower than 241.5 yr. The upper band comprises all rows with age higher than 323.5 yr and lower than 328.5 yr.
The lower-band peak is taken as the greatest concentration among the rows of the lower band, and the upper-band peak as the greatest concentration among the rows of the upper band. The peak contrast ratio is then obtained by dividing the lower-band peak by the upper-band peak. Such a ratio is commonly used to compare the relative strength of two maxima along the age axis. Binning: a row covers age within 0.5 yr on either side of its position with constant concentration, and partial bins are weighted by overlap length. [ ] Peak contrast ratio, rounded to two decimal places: 0.98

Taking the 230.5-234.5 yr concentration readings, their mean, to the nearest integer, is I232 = 55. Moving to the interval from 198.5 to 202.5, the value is 53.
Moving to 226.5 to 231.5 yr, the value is 59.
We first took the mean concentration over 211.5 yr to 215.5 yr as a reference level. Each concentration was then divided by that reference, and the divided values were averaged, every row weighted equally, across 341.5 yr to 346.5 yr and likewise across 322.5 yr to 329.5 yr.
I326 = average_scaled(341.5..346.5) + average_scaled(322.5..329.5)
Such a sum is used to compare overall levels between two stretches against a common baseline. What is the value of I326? 1.89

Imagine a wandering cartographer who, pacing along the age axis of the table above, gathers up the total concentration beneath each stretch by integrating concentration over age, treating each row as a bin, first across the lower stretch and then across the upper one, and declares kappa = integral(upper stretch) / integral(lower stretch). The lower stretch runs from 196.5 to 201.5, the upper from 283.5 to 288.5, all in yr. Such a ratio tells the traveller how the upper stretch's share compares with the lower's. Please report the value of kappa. 1.07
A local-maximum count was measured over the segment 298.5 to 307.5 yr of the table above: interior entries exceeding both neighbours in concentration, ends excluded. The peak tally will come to 2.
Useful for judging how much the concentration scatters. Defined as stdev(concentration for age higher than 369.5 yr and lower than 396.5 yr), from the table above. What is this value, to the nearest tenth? 2.9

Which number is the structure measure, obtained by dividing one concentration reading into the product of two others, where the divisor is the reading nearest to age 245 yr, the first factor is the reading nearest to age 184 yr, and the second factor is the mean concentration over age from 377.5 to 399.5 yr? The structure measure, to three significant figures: 106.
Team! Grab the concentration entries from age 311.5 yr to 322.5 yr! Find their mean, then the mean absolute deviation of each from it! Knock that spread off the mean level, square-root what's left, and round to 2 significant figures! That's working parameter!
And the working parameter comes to 7.1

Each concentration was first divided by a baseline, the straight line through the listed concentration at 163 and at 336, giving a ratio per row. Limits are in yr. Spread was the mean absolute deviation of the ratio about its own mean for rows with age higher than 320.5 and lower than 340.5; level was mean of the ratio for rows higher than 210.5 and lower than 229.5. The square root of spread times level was 0.19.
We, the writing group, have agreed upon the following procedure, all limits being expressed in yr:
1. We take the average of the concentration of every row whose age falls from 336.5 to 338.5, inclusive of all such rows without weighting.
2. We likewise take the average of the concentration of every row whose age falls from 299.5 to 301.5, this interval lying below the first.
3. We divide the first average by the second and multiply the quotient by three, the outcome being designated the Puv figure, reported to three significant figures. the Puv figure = 2.84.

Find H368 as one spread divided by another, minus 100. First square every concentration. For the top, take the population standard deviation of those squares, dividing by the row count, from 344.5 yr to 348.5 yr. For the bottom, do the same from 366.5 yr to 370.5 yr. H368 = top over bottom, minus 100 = -98.4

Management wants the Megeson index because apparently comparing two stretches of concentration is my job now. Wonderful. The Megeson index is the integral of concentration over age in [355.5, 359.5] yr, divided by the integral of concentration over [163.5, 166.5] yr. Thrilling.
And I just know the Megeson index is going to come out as 1.5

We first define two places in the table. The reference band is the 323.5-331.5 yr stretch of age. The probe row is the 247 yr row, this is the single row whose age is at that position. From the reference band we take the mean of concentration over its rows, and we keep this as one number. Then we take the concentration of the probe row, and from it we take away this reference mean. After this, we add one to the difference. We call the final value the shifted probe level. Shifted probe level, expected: -11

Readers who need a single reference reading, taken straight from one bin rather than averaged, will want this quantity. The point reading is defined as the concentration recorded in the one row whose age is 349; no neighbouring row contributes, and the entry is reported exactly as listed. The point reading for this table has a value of 52.94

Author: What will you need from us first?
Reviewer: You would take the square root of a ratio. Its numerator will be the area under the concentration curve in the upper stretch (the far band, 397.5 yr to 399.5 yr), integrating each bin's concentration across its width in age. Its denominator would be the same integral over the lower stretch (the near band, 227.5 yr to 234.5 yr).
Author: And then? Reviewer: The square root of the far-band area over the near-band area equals 0.55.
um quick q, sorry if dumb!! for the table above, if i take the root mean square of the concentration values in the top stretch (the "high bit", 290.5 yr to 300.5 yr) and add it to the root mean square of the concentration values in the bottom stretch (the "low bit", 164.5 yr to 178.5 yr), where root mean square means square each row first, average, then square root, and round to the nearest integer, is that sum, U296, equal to 111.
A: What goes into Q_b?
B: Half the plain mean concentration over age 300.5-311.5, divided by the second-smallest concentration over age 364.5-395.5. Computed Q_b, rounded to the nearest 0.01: 0.52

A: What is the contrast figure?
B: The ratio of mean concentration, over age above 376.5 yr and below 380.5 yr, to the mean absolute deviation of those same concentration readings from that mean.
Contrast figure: 25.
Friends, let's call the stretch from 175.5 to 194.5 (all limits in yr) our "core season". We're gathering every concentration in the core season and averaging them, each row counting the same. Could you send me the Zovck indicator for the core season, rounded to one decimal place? 53.1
